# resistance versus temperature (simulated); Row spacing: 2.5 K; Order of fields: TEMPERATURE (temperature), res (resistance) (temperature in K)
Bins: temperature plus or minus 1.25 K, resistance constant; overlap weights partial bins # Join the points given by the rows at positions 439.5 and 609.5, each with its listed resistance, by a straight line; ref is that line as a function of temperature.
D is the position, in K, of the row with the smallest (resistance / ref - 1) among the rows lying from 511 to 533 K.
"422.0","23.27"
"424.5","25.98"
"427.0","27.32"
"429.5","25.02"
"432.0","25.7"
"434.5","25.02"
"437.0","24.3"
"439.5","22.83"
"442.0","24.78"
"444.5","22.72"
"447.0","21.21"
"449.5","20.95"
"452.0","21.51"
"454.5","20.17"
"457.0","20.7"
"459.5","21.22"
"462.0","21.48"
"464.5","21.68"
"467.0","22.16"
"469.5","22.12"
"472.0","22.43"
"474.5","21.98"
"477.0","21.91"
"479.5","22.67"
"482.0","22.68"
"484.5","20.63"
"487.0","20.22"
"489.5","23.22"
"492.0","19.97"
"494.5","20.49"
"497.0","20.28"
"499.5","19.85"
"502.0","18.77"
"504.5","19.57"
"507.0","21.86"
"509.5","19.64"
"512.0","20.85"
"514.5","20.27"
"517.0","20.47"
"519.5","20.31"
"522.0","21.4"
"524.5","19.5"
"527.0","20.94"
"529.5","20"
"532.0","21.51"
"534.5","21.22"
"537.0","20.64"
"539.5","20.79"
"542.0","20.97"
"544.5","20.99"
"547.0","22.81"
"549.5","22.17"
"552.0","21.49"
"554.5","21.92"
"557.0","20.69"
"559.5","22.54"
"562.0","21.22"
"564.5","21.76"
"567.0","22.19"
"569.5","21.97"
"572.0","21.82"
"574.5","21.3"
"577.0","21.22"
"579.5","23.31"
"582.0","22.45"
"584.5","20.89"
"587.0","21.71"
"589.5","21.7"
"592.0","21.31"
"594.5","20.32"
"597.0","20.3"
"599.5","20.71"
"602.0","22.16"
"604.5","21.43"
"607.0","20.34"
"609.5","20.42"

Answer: 524.5 K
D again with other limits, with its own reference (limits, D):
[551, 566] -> 557.0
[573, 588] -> 584.5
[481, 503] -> 502.0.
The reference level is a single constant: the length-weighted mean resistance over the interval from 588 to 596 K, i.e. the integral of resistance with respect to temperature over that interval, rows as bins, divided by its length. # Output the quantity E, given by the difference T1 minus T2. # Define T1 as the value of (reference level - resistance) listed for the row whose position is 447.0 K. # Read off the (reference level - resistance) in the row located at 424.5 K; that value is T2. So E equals 4.8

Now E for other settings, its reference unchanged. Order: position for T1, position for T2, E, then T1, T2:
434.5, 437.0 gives -0.7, -3.92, -3.2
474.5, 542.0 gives -1.0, -0.88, 0.1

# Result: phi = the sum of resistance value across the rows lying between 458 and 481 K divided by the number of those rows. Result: 22.0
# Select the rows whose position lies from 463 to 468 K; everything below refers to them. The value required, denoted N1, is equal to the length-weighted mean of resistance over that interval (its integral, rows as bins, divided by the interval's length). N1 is 21.9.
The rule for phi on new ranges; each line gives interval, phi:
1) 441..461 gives 21.7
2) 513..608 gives 21.3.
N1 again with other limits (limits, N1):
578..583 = 22.8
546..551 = 22.4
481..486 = 21.5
